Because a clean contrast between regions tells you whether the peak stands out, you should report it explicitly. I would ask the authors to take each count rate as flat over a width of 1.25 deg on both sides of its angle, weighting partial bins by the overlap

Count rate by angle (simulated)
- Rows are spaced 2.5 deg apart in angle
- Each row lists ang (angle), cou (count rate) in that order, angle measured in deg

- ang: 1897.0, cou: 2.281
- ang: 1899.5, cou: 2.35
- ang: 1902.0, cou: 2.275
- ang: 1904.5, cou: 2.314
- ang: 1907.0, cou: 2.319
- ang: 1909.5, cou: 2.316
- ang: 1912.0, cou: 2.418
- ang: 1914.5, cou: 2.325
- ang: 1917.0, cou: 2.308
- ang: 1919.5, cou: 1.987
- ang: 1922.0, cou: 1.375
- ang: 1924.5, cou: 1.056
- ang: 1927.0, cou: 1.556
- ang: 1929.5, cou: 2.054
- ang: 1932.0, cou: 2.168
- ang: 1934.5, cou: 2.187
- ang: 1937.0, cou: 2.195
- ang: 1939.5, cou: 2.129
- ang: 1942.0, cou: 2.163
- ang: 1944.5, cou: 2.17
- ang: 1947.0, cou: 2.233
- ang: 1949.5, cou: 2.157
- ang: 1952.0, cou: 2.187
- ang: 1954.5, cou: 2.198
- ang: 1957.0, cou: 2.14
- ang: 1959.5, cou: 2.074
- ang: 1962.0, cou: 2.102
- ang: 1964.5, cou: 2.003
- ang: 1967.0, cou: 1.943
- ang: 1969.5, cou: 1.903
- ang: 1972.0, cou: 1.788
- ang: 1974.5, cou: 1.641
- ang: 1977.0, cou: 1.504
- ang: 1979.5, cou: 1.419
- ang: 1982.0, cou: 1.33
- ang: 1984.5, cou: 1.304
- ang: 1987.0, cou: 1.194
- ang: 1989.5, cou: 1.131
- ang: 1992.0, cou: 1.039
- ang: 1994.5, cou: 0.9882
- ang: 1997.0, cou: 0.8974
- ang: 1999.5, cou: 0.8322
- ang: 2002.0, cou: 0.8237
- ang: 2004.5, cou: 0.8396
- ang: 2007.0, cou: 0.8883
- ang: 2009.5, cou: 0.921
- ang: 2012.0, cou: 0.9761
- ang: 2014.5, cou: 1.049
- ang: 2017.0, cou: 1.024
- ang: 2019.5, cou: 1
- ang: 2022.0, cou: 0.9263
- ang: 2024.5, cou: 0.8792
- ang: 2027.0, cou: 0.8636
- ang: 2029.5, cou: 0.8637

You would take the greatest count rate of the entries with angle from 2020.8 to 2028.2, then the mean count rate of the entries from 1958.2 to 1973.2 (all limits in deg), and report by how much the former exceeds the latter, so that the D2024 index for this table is -1.04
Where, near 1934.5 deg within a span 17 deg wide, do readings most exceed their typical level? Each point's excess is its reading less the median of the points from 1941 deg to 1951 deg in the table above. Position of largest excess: 1937.0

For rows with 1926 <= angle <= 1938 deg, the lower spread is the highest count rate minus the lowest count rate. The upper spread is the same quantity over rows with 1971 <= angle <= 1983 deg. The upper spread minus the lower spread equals -0.18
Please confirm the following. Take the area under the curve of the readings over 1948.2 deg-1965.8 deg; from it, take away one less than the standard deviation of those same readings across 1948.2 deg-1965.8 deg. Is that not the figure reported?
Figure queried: 38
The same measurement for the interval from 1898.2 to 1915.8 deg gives 42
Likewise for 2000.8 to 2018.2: 17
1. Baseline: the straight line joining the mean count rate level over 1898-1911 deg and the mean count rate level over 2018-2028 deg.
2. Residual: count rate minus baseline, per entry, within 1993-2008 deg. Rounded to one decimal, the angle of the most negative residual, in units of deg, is 1999.5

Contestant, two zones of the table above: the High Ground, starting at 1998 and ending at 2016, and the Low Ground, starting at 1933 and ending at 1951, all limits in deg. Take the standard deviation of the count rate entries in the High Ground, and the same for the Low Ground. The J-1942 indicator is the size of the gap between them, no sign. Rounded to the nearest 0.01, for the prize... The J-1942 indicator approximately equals 0.05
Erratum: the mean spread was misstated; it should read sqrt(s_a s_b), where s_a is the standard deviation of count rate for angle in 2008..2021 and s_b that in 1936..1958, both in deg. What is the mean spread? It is 0.04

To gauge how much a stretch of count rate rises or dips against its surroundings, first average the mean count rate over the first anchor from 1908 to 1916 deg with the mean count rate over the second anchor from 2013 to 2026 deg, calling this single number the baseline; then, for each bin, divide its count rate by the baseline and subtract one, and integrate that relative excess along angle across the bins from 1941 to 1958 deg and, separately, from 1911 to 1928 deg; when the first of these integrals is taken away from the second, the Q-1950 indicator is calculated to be -3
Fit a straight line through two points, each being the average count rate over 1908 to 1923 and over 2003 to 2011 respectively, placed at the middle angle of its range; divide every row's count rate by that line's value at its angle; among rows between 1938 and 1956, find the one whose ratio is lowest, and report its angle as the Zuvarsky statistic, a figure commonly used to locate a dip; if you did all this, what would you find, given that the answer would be 1939.5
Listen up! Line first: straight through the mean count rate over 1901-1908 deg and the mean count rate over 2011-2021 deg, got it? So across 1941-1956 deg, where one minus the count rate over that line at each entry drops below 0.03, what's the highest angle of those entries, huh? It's 1954.5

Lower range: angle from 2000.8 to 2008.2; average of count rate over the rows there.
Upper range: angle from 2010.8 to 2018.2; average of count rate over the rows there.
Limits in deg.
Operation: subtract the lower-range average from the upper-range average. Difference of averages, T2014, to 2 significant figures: 0.17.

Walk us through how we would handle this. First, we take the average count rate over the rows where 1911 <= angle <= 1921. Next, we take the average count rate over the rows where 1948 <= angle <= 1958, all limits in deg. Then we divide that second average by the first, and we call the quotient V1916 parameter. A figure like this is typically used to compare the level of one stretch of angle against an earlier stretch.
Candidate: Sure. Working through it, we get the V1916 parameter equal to 1.0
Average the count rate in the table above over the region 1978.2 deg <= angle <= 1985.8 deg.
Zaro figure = 1.4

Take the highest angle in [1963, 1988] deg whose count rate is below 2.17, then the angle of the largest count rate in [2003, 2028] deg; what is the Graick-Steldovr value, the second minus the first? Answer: 27.5 deg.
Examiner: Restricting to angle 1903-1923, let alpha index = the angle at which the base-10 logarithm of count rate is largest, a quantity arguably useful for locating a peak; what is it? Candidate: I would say 1912.0 deg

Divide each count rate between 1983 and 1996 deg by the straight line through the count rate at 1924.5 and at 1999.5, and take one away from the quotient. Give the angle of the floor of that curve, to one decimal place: 1994.5 deg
